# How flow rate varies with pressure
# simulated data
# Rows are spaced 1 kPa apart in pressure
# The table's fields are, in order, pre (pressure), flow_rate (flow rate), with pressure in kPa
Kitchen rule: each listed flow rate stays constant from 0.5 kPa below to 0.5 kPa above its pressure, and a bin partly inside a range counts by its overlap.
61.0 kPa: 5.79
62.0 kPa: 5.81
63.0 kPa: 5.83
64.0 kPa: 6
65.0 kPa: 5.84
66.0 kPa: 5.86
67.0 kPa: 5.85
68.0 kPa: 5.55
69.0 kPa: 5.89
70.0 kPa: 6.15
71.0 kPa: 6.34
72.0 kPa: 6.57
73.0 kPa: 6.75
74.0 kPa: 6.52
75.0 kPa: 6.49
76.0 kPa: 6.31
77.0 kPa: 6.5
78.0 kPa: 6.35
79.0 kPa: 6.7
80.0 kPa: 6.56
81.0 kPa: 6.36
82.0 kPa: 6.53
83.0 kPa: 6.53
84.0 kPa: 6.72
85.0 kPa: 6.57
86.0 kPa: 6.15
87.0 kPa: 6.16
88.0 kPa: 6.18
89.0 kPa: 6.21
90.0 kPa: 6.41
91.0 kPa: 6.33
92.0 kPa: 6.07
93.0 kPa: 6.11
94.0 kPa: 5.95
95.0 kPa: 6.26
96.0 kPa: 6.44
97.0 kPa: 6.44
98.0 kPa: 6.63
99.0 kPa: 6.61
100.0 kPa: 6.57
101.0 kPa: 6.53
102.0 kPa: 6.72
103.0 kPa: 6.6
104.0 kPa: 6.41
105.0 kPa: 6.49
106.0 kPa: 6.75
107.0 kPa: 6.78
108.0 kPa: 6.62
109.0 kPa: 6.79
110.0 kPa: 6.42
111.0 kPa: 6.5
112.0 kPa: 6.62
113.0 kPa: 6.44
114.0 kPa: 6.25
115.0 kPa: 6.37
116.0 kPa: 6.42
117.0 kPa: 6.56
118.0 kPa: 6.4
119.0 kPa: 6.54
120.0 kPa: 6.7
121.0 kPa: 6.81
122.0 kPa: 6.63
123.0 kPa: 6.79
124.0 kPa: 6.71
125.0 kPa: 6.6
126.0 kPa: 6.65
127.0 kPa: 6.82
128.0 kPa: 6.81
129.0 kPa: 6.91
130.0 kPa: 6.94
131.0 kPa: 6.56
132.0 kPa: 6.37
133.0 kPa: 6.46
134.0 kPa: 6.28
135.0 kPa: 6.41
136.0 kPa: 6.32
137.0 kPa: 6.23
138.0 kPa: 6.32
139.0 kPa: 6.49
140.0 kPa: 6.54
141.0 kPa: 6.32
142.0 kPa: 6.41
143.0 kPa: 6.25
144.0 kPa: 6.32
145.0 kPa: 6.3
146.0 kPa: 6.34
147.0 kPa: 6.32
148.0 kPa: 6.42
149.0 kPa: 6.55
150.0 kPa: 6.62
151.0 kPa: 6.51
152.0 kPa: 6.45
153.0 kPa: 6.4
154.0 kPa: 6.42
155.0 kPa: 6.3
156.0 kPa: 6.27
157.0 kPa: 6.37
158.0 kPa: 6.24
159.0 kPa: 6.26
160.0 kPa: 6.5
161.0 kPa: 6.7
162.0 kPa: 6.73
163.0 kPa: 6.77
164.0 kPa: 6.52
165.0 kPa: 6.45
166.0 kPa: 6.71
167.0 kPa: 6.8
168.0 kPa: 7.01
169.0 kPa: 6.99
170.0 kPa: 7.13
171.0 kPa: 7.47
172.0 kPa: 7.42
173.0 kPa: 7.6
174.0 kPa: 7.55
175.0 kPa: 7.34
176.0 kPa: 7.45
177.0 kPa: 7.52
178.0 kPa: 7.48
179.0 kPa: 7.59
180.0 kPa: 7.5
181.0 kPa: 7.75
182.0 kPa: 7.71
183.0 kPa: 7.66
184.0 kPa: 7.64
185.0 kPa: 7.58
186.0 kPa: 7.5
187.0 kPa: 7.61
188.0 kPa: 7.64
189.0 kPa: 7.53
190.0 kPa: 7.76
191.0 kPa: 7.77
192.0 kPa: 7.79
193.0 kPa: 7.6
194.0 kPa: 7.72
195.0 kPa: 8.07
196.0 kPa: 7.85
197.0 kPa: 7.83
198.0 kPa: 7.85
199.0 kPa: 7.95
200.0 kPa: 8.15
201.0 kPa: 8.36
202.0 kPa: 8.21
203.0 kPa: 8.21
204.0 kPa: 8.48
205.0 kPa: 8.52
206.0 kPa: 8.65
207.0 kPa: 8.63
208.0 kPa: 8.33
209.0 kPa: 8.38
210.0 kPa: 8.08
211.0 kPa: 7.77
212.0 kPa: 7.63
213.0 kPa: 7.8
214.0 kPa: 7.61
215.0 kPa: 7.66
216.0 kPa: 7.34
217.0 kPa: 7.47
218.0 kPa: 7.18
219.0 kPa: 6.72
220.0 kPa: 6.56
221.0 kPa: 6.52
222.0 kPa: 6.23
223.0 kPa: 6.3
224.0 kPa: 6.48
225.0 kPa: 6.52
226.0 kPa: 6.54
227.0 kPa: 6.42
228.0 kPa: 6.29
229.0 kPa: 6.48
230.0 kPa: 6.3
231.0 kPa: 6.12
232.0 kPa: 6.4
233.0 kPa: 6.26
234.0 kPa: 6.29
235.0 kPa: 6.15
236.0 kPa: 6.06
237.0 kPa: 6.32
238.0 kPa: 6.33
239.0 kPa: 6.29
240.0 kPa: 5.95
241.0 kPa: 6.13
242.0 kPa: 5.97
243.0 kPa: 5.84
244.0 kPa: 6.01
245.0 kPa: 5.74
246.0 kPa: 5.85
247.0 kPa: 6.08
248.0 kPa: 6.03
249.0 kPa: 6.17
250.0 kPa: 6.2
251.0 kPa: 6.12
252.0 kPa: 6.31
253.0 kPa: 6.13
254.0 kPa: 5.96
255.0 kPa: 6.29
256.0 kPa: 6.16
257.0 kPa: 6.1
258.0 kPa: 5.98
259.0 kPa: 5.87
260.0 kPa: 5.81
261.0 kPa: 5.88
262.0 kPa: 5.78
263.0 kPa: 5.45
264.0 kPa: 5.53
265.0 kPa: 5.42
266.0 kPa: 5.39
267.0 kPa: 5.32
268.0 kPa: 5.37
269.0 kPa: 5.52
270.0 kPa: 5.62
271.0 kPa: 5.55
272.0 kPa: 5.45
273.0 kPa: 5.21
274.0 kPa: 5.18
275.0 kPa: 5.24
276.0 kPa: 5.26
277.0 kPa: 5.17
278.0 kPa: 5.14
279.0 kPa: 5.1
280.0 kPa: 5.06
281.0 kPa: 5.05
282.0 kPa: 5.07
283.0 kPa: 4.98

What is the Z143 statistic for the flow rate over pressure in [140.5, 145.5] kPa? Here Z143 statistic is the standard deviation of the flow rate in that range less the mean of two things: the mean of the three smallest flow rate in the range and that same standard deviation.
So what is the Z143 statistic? -3.12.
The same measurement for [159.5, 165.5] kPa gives -3.18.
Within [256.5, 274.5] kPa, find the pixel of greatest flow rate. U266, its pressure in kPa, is 257.0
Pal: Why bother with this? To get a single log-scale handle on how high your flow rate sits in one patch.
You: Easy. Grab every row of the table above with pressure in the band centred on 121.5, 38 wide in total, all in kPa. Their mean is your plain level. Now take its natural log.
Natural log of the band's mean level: 1.88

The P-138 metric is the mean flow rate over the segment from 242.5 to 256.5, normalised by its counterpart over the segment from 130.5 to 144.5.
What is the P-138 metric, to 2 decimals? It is 0.95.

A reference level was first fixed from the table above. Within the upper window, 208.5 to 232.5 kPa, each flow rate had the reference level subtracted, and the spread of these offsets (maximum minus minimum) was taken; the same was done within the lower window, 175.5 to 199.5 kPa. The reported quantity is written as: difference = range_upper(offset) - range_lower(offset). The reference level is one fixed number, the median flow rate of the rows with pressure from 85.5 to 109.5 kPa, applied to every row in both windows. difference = 1.6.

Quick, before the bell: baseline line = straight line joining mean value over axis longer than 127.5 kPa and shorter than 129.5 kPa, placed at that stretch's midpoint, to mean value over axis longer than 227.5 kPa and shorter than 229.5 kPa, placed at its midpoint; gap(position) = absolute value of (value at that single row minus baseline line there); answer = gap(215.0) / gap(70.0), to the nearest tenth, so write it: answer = 1.2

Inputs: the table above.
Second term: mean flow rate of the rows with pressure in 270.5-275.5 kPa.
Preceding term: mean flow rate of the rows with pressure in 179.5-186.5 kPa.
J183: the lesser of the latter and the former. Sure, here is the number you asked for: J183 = 5.3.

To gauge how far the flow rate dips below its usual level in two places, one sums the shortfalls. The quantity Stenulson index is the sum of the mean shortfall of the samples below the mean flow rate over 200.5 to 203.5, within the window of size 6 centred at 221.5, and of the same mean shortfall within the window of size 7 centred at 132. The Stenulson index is 3.5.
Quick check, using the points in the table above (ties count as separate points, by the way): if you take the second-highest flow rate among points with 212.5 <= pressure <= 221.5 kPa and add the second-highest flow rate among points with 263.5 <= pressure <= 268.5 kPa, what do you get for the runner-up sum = 13.1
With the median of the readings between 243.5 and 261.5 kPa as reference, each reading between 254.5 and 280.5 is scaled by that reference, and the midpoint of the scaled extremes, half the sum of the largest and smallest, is 0.94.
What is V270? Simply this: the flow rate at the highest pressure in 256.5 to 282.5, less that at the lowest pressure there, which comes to -1.0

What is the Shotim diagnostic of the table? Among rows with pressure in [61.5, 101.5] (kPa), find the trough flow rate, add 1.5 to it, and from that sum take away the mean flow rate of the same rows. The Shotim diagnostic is 0.8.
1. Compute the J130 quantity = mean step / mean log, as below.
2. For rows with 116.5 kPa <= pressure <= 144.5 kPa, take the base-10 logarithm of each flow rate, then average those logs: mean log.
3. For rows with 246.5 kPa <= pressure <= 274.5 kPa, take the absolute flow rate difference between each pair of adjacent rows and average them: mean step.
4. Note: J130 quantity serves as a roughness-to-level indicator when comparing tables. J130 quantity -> 0.144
